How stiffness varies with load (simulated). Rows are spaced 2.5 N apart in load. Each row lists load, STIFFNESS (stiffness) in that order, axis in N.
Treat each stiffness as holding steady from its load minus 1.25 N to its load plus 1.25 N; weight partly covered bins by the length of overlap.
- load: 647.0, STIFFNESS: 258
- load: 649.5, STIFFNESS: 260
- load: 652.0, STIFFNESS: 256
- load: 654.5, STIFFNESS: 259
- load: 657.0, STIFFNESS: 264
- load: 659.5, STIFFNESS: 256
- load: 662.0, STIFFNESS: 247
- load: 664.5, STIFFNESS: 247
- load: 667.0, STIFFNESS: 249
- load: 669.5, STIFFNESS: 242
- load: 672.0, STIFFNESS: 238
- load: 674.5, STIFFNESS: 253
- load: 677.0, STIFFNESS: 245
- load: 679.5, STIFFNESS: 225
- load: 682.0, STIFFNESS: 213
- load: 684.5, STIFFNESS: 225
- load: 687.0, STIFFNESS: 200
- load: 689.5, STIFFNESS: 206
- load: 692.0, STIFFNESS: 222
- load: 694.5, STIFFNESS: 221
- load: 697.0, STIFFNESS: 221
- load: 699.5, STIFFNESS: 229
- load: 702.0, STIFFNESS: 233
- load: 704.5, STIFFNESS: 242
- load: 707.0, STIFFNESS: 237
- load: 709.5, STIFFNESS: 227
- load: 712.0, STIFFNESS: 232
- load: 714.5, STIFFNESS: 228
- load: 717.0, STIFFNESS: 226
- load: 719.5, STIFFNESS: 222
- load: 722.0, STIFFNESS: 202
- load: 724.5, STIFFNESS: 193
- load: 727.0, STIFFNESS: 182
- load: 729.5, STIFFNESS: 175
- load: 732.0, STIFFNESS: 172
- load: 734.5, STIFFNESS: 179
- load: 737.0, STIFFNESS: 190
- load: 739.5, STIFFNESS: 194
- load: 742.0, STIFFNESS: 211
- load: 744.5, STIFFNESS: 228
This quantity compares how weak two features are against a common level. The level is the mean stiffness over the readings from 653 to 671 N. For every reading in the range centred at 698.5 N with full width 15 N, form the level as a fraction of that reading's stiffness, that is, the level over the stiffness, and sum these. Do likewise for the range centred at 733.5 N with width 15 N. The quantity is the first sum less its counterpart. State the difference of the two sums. -1.7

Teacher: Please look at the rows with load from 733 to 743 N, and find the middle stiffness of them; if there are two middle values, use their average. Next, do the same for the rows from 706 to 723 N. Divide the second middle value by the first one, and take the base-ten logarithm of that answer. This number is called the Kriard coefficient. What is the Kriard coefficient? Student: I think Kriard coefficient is 0.073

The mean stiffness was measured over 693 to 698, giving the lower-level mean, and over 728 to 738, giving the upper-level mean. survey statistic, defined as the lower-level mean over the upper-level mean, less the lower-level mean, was -220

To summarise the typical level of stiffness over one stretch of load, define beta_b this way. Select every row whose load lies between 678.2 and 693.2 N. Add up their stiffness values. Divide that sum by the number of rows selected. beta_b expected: 215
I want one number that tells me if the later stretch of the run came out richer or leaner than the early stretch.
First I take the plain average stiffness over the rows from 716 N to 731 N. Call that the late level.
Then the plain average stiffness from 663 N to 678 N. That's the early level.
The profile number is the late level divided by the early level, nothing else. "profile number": 0.81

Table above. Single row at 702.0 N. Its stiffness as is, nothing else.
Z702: 233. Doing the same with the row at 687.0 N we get 200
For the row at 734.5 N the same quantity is 179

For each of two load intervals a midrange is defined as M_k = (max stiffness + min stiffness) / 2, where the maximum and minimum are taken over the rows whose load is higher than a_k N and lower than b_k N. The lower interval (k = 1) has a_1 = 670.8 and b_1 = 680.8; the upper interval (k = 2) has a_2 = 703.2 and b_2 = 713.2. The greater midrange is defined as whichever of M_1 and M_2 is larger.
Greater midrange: 239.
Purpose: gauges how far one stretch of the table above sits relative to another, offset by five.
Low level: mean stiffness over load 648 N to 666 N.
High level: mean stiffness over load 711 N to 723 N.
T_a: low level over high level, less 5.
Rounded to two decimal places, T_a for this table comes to -3.85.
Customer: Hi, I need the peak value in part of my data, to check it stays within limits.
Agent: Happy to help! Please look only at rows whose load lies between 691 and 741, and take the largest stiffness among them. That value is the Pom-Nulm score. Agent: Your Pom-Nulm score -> 242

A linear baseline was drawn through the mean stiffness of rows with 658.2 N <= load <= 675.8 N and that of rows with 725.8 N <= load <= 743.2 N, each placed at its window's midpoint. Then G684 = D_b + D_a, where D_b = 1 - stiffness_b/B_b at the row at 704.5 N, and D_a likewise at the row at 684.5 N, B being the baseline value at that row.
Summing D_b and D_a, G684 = -0.106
